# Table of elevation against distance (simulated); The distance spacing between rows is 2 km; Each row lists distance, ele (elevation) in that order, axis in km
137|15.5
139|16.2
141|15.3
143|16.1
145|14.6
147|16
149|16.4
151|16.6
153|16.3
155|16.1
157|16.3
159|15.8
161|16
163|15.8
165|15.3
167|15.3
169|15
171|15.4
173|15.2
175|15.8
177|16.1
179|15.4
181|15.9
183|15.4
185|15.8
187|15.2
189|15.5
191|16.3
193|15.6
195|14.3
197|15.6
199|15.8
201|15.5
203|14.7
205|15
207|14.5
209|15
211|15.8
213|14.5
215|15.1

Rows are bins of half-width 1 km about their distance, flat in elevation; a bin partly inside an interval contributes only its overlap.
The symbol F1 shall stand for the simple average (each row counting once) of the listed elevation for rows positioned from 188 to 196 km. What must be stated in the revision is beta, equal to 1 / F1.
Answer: 0.0648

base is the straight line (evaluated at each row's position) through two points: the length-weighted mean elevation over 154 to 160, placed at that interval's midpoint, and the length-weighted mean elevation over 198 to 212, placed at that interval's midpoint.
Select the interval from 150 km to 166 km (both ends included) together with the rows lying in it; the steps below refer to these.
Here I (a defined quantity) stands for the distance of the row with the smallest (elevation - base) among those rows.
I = 165 km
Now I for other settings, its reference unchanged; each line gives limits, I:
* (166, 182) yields 169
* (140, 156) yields 145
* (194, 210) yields 195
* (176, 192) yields 187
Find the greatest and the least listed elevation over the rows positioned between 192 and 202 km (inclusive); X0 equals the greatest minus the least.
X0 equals 1.5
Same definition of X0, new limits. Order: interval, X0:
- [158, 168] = 0.7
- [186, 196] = 2.0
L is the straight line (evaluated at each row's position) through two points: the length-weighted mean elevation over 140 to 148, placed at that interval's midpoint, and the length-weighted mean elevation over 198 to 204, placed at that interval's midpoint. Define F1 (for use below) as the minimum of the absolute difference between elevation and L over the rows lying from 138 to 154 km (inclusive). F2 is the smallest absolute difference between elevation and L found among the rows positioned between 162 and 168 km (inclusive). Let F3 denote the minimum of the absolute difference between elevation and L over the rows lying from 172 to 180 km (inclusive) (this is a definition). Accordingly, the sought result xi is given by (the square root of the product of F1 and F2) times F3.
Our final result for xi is 0.000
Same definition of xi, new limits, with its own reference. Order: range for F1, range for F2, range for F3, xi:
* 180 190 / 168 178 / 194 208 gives 0.003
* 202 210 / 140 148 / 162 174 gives 0.005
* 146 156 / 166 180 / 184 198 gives 0.005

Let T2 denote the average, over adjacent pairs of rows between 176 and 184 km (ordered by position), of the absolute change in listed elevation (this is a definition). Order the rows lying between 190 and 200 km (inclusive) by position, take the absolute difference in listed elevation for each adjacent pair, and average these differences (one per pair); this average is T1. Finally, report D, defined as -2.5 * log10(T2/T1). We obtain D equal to 0.5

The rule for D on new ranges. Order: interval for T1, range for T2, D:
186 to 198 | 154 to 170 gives 1.3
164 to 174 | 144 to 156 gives -0.9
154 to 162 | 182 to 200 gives -0.9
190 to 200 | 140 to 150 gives -0.2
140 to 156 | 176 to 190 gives 0.3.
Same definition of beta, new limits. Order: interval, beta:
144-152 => 0.0629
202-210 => 0.0676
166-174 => 0.0657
